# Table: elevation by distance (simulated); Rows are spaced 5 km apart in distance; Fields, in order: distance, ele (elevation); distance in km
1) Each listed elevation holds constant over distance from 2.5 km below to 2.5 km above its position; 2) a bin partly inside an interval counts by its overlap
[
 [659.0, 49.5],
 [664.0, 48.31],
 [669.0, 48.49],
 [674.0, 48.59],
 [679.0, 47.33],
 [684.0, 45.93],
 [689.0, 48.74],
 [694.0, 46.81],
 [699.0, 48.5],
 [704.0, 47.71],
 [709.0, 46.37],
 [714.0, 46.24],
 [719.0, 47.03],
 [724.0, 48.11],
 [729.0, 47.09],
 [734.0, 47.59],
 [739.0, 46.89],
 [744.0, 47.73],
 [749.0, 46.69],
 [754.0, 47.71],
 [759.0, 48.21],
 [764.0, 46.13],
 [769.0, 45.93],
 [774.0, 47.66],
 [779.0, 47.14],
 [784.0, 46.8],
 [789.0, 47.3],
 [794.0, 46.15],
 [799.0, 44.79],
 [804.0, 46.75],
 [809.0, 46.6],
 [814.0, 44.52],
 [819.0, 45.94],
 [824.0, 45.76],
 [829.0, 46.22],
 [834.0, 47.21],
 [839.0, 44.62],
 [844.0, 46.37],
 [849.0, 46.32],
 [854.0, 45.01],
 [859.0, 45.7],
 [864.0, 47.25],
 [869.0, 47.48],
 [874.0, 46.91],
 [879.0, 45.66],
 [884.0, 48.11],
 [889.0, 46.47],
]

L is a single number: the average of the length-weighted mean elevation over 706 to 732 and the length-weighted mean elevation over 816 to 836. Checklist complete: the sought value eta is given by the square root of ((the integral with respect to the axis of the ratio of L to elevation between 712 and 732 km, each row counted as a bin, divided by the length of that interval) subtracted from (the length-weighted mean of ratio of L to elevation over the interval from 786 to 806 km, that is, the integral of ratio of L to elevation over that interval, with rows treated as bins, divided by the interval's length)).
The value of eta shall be 0.14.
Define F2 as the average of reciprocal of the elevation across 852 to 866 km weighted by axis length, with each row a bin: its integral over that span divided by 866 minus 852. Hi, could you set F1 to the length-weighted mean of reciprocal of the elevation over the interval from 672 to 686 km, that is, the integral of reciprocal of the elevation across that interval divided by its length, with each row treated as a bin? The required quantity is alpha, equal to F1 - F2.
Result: -0.0006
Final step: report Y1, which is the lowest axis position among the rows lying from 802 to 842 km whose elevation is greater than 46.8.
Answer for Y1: 834.0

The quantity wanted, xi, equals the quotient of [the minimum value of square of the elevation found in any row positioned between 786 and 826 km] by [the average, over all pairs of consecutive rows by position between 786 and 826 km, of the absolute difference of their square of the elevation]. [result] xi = 18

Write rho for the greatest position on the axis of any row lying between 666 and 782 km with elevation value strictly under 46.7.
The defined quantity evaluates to 769.0 km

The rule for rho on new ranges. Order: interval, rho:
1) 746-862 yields 859.0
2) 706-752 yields 749.0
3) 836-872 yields 859.0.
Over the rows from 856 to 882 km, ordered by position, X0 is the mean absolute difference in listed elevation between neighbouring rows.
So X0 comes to 0.90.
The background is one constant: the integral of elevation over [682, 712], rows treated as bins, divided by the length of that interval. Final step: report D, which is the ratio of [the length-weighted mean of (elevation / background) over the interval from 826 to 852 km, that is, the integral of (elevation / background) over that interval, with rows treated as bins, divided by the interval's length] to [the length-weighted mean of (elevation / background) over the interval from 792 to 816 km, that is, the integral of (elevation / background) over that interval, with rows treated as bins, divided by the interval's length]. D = 1.01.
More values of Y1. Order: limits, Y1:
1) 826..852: 834.0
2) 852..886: 864.0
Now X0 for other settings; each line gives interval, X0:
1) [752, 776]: 1.13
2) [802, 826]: 0.96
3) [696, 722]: 0.76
